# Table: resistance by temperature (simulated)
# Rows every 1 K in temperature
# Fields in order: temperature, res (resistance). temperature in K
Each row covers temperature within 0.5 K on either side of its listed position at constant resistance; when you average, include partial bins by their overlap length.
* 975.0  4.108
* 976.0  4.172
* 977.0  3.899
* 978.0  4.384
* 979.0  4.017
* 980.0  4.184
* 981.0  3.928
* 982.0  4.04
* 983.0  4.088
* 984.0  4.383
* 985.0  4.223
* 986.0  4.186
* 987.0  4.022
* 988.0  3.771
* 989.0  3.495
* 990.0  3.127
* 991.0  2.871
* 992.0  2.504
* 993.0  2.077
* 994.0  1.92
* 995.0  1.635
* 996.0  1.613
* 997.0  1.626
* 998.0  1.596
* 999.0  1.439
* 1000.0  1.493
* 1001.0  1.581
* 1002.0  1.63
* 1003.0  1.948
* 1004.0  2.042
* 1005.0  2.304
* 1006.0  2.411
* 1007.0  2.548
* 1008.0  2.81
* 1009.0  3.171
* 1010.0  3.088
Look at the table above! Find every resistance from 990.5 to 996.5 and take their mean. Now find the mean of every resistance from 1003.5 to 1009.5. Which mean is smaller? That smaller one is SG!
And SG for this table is 2.1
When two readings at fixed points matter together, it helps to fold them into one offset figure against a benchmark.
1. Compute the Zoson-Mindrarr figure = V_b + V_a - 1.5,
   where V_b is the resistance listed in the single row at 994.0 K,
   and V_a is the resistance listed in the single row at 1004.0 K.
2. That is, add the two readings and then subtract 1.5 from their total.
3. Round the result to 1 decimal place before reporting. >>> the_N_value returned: 2.5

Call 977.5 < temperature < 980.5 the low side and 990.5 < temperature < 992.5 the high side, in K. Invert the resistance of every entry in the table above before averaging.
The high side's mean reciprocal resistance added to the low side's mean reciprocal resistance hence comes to 0.61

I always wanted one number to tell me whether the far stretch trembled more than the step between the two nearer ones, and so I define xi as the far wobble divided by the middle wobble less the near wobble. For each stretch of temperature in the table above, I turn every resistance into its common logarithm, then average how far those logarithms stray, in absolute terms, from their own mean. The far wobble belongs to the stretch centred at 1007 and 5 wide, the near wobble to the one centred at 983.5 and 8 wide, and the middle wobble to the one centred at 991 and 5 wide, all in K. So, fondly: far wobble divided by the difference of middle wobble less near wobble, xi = 0.79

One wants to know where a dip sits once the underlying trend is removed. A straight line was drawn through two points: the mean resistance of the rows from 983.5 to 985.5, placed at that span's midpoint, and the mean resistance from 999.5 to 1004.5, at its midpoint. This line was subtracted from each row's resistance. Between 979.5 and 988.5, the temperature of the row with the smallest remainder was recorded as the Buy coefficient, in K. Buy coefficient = 981.0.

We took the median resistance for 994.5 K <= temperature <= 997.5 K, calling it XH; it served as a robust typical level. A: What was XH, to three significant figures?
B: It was 1.63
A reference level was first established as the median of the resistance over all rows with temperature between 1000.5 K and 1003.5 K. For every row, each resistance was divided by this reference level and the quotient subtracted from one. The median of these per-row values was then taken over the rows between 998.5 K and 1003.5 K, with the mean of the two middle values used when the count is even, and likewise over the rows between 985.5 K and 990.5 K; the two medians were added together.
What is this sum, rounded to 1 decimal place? -1.3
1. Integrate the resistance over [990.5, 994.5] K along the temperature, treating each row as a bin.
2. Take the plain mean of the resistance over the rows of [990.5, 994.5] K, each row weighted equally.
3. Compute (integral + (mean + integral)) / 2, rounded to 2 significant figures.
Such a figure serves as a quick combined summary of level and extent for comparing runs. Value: 11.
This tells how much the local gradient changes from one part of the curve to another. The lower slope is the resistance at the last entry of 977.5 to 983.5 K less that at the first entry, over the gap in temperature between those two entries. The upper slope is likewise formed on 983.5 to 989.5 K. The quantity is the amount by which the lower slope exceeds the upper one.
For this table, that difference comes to 0.1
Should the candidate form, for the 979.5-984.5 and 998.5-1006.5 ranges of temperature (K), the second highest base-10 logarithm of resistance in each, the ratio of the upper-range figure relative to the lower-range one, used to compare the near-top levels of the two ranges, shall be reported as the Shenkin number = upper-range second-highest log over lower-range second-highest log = 0.58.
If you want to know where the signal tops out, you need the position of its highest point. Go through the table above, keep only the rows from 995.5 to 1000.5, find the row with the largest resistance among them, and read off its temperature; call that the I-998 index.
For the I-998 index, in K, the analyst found 997.0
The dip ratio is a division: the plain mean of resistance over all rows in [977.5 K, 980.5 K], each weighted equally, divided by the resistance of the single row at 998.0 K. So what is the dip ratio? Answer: 2.6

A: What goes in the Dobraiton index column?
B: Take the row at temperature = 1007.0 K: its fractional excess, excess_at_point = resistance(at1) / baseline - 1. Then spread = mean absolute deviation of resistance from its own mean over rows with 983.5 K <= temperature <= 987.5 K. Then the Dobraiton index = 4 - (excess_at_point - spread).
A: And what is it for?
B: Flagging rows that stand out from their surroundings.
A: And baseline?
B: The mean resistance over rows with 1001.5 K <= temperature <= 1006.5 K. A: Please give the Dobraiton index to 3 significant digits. 3.87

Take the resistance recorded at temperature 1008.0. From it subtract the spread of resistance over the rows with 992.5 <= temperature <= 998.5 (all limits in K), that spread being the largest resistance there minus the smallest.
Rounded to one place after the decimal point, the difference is 2.3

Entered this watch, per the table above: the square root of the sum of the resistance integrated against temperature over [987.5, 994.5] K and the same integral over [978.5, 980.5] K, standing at 5.29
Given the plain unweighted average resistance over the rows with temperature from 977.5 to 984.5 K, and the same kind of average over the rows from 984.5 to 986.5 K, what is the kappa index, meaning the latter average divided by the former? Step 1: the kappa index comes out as 1.01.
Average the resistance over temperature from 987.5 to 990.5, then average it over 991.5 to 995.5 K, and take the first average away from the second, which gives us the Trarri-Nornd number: -1.4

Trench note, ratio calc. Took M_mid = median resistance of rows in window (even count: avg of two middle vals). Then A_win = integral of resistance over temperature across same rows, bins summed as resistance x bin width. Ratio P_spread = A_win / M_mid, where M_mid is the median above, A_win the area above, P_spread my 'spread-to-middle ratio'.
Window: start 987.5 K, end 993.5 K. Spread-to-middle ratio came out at 5.95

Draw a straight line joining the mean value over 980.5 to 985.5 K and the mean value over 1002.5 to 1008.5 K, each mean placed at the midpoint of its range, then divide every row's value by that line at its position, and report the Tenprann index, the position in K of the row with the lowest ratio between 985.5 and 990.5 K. 990.0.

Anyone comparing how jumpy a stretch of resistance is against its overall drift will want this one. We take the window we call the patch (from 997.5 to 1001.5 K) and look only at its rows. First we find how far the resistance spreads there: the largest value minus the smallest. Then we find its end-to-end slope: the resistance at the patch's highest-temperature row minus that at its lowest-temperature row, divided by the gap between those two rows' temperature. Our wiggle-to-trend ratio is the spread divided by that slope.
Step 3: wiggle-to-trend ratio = -31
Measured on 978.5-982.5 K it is 33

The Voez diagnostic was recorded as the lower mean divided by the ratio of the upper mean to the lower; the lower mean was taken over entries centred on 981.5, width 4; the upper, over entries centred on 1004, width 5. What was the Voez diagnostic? 8.0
